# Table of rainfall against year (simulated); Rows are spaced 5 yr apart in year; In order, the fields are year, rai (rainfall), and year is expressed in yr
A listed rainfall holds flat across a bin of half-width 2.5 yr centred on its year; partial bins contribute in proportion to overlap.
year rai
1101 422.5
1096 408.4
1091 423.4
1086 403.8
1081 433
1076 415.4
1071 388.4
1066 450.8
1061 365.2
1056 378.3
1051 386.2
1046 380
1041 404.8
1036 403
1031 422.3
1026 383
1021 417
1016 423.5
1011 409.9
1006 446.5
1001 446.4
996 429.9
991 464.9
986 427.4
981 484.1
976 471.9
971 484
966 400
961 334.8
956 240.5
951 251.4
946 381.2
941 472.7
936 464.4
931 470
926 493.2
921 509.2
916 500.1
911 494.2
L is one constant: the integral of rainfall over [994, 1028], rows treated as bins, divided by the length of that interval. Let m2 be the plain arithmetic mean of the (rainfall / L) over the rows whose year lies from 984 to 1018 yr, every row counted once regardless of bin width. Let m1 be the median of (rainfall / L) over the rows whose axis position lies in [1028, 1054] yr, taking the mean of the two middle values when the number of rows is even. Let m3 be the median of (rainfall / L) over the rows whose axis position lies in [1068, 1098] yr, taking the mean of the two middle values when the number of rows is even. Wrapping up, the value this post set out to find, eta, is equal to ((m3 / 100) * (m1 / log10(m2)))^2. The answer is 0.5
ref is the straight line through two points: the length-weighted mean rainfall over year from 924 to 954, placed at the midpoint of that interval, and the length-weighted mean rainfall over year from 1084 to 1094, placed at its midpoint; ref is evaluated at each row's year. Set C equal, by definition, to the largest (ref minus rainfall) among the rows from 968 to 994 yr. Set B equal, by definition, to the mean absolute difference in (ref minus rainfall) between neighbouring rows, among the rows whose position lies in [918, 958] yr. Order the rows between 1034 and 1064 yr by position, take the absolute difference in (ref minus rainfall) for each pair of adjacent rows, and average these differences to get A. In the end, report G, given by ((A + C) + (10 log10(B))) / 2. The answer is 8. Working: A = 11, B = 41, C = -11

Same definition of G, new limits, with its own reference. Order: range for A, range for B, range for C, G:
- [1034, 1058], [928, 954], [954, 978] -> 102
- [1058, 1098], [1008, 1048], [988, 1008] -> 18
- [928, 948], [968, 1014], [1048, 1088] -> 49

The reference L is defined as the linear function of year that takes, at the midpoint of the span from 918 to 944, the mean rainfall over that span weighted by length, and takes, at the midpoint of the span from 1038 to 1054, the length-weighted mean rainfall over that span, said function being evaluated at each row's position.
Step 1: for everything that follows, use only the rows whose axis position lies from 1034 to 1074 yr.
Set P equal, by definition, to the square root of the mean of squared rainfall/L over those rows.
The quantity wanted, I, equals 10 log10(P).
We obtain 0.13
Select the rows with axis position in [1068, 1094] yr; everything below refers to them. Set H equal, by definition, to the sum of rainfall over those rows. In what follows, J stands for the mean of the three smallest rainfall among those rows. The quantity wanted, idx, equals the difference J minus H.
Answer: -1661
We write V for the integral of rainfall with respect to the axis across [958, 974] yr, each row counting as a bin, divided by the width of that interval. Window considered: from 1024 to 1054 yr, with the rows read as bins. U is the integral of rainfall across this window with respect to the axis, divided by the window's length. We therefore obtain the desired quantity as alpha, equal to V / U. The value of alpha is 1.02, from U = 396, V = 403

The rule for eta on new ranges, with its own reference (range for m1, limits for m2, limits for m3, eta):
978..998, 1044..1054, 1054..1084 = 0.1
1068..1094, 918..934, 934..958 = 0.0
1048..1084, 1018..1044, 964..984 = 0.3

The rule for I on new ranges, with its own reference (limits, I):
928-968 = -0.83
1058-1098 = 0.53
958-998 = -0.02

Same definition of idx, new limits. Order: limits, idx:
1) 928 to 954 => -1674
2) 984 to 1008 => -1781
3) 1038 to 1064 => -1540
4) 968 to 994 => -1878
